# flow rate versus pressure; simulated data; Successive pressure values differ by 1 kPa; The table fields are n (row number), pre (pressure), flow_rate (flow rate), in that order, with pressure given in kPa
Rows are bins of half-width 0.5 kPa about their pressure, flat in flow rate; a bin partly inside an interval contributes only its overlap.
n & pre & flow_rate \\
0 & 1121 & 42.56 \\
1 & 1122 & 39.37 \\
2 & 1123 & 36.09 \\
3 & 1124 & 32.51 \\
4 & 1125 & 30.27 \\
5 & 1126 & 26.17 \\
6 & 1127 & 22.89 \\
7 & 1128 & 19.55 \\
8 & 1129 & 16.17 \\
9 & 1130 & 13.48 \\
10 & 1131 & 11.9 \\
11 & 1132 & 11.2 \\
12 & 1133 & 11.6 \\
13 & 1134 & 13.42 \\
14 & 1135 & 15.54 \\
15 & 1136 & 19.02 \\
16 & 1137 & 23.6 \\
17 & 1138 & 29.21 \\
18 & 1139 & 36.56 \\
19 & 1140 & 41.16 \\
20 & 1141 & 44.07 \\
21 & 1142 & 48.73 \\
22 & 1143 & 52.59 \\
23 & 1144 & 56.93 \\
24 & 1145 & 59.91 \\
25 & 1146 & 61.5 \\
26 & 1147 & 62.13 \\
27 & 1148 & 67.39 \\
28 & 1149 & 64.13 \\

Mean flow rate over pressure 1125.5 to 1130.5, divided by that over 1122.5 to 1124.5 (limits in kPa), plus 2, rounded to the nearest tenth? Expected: 2.6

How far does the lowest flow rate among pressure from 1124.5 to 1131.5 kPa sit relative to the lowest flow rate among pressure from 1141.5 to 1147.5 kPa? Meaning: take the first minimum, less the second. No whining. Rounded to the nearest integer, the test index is -37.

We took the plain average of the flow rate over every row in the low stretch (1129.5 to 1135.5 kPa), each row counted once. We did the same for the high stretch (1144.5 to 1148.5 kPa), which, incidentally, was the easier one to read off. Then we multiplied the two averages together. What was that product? 807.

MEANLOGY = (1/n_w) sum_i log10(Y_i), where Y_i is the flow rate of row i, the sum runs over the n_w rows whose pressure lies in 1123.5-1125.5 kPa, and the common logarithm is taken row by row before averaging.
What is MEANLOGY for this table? 1.50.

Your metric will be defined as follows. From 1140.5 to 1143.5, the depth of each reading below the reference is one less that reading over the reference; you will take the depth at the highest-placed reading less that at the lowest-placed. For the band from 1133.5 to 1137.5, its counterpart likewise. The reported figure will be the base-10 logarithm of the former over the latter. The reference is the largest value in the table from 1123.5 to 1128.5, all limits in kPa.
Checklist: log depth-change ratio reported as -0.1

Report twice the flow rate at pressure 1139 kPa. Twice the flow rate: 73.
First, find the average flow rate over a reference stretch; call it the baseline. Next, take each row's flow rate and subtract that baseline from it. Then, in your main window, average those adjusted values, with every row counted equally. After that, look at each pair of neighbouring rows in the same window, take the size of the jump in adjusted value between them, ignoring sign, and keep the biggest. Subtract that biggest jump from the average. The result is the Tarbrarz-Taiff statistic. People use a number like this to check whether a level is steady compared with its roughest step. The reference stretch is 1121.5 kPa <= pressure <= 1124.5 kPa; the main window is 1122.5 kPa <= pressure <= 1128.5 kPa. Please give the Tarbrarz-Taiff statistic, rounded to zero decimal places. -12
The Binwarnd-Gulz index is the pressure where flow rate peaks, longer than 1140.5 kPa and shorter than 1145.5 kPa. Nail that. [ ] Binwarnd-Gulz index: 1145 kPa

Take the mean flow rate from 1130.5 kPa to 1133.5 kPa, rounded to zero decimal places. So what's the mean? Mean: 12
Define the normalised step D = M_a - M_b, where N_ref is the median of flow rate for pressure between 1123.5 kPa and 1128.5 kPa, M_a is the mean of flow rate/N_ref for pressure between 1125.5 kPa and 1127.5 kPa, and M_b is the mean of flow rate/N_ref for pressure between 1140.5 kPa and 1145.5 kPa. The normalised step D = -1.1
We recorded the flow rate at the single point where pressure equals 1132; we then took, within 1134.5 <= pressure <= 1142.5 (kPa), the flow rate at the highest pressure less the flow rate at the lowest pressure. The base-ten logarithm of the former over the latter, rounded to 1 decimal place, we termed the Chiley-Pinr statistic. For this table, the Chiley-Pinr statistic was -0.5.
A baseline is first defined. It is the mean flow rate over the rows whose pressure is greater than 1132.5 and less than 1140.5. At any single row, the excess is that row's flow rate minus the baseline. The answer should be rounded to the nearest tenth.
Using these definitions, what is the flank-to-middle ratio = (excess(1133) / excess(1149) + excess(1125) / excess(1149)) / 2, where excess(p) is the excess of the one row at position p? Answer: -0.1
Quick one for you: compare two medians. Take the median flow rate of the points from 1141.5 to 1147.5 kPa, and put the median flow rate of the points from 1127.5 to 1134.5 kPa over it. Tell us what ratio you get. 0.23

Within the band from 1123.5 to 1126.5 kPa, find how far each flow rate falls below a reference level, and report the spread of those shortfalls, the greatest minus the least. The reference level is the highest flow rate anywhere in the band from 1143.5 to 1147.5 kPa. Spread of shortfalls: 6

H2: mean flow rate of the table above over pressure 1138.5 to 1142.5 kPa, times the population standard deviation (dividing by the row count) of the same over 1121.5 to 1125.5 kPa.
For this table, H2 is 148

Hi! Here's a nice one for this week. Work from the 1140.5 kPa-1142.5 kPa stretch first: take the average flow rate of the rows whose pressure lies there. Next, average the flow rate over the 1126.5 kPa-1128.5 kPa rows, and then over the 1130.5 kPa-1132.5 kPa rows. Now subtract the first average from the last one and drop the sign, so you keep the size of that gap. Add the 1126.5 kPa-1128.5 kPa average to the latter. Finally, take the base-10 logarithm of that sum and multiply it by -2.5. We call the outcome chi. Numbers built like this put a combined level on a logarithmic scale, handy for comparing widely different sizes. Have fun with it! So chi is -4.37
